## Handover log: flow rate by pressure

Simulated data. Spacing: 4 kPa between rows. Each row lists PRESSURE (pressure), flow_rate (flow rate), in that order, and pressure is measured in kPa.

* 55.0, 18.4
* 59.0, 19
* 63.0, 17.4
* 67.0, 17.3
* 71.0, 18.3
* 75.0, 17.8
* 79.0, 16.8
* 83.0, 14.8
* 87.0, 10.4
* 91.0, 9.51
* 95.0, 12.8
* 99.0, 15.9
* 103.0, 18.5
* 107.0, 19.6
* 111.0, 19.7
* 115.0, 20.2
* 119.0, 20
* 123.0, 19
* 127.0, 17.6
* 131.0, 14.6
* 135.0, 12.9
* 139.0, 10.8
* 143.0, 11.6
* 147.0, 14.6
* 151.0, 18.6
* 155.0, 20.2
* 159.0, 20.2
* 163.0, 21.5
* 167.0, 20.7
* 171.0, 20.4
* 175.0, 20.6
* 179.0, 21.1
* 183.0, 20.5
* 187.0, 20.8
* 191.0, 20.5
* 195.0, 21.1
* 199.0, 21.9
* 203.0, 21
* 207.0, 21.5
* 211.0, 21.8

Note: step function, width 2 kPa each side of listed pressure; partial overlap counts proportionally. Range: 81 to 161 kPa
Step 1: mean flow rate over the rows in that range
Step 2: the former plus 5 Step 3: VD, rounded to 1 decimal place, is 21.1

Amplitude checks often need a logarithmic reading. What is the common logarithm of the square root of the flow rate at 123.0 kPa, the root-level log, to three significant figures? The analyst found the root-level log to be 0.639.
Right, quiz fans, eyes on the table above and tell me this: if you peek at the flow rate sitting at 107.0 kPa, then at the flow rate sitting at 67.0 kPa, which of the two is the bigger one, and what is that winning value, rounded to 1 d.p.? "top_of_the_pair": 19.6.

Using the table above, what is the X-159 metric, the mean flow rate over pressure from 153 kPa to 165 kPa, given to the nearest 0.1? 20.6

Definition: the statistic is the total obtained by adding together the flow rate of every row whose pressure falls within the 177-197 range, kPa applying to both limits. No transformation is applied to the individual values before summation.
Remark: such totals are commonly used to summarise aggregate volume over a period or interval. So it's 104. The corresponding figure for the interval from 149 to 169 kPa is 101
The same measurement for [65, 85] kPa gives 85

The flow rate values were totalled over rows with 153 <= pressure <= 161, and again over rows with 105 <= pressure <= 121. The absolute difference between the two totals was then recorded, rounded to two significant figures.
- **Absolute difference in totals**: 39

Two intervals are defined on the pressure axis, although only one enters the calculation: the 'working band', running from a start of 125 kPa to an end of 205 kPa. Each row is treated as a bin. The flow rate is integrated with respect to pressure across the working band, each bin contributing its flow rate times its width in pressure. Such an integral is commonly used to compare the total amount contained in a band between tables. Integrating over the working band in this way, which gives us 1485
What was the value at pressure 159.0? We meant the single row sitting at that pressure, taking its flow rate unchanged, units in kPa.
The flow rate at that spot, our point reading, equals 20.2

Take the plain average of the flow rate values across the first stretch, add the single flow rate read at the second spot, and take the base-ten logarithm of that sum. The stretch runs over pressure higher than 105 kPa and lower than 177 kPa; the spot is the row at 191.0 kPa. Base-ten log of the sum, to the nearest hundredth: 1.58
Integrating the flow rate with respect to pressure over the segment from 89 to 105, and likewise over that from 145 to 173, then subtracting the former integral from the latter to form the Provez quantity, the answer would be 318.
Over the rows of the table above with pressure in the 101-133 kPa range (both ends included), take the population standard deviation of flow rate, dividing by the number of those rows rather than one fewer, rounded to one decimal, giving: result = 1.7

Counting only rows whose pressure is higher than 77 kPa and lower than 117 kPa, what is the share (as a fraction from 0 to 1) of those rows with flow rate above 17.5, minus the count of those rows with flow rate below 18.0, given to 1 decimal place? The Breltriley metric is -5.6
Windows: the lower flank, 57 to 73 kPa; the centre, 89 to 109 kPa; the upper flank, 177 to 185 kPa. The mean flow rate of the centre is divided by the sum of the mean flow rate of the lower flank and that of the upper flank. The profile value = 0.39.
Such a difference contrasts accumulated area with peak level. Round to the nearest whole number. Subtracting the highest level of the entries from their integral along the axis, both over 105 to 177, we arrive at 1270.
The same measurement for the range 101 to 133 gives 577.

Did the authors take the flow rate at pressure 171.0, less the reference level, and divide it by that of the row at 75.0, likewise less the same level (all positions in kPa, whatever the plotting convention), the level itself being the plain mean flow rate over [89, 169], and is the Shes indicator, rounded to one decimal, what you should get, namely 4.0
